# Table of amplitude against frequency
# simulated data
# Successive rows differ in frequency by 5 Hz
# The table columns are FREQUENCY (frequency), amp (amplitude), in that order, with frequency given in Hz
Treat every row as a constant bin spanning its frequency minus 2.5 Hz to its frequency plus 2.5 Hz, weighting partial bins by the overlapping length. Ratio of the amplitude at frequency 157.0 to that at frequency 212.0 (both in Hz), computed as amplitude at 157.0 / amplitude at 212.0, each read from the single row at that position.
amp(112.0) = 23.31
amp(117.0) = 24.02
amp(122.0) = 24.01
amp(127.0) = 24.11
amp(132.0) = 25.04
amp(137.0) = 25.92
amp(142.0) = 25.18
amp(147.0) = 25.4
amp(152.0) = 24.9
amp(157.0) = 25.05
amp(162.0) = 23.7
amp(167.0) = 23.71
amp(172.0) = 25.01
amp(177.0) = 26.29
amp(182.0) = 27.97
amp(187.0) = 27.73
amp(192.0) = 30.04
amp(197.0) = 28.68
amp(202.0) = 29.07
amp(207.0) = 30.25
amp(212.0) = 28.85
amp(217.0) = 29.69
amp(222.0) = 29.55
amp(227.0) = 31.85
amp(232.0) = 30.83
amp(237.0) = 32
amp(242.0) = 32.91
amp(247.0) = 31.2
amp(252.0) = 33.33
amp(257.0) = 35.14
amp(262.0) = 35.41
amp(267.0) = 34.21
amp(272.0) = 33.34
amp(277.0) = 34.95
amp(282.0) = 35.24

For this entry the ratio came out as 0.87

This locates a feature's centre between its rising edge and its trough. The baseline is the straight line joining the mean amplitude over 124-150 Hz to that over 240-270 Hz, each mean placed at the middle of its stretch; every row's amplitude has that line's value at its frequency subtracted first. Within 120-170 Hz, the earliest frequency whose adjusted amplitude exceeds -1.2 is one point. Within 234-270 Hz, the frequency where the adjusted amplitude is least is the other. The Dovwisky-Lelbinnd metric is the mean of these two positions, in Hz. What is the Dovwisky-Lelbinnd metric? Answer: 184.5 Hz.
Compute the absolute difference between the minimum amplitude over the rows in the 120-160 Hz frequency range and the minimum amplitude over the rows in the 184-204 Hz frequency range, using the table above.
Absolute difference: 3.7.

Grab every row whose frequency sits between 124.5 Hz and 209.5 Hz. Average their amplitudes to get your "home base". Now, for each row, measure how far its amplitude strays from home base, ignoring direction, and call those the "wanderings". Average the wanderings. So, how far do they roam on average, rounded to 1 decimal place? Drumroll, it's 1.8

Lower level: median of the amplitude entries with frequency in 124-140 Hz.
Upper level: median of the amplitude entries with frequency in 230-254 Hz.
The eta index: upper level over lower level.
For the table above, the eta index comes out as 1.28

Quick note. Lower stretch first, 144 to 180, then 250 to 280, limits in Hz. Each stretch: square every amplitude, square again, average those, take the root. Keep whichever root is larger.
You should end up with 1185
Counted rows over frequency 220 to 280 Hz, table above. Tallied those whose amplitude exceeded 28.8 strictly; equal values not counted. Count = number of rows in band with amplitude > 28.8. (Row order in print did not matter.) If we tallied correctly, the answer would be 12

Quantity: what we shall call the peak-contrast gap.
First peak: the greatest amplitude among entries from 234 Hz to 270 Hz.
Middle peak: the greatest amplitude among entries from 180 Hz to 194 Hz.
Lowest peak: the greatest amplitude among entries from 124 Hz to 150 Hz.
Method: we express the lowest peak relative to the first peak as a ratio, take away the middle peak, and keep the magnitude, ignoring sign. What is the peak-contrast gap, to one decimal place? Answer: 29.3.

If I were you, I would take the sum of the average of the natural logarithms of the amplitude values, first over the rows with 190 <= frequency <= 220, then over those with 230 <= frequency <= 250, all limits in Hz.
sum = 6.84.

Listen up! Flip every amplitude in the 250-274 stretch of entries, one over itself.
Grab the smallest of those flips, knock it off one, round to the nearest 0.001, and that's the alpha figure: 0.972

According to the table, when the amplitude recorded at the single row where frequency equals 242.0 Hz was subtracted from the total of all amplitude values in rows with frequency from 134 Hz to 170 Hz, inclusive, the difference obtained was 141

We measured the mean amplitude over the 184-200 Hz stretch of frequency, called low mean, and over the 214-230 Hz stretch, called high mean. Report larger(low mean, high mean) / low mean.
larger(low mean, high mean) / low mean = 1.05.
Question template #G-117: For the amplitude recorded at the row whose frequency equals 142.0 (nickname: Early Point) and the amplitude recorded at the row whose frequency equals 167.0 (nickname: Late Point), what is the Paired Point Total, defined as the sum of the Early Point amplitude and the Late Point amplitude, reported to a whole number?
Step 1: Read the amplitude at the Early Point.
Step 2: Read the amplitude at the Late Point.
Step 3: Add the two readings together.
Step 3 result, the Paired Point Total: 49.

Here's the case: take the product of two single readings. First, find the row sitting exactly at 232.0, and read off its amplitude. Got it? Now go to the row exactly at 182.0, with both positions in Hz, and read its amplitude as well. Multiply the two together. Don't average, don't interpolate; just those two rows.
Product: 862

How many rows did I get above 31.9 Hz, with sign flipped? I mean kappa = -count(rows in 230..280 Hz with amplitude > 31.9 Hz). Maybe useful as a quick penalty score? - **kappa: -8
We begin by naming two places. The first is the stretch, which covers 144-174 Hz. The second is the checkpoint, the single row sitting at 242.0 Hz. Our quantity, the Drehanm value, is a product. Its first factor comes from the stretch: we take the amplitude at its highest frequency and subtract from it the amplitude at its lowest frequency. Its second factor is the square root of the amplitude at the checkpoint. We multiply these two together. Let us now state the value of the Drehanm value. -2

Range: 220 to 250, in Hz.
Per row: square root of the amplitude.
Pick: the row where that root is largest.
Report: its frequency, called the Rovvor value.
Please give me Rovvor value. 242.0 Hz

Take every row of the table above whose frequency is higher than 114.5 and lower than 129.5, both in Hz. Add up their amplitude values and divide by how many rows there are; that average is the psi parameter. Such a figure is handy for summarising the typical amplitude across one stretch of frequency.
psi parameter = 24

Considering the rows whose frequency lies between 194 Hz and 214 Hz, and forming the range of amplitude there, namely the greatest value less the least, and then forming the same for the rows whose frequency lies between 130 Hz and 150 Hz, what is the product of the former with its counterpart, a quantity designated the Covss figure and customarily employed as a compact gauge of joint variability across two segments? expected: 1.4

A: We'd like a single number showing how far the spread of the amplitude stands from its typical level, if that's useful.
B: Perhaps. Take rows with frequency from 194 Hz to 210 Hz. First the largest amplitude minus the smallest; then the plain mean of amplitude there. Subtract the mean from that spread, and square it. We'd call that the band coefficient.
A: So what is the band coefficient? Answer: 771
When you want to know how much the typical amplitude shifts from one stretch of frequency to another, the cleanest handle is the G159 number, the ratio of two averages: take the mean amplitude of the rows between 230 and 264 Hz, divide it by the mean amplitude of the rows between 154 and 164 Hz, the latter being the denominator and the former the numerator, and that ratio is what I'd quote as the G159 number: 1.35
